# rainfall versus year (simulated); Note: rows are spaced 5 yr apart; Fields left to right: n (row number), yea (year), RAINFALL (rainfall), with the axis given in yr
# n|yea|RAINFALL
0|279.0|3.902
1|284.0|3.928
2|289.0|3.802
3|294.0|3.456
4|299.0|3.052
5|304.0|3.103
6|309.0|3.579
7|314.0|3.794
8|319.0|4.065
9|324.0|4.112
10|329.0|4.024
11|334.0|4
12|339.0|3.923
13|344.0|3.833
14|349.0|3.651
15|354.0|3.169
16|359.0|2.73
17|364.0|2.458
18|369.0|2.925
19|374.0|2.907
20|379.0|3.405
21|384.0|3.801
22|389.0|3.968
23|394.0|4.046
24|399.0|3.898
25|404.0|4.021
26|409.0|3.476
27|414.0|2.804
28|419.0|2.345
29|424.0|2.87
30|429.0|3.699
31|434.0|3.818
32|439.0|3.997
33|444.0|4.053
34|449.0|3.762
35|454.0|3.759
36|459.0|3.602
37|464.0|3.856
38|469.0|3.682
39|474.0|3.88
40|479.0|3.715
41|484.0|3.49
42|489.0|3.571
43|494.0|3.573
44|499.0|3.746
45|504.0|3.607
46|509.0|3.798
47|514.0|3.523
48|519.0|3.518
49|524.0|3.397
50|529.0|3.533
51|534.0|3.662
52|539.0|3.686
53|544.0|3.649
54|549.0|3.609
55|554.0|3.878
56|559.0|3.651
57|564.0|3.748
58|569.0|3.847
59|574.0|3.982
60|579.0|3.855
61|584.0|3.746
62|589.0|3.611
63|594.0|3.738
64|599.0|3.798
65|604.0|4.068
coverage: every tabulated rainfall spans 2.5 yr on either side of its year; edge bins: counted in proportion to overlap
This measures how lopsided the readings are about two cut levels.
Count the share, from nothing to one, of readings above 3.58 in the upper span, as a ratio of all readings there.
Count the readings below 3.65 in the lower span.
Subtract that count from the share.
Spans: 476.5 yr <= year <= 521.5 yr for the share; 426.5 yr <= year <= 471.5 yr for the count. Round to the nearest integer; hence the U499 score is -1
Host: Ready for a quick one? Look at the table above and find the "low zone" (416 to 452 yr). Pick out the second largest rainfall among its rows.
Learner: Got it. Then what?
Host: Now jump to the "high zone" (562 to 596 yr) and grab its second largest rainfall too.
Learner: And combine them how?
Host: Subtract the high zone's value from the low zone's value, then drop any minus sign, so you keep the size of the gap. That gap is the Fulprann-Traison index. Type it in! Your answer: 0.14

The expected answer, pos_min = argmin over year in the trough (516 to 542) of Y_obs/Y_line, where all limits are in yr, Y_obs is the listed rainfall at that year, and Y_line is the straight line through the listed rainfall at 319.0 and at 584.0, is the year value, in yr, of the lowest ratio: 524.0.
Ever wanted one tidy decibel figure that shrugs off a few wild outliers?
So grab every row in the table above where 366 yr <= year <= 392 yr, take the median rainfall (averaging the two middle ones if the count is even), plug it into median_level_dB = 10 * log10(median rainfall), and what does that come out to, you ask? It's 5.32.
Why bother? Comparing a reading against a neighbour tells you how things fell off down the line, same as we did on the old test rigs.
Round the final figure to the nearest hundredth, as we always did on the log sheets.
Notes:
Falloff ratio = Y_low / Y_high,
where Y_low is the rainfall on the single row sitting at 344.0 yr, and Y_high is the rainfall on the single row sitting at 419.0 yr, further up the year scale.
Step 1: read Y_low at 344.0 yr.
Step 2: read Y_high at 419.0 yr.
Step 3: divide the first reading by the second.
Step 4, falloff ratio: 1.63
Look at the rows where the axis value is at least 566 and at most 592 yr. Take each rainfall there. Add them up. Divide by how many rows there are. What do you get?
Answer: 3.81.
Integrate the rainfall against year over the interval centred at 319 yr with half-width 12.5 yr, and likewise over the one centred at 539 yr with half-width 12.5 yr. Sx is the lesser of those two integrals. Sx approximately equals 91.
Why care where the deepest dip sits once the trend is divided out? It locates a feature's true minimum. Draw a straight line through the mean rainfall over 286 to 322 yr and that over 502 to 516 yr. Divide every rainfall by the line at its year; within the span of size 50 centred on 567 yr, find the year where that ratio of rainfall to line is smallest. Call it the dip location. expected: 589.0 yr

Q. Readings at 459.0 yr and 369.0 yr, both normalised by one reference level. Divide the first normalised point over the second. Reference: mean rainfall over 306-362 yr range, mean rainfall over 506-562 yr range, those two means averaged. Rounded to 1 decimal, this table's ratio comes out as 1.2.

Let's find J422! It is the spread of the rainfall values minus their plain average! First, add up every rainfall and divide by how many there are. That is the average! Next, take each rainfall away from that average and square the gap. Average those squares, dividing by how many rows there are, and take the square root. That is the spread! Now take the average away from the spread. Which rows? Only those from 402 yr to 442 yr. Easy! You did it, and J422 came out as -2.79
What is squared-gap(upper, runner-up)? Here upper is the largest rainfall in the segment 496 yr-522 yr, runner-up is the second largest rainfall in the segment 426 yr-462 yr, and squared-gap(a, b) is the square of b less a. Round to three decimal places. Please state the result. 0.040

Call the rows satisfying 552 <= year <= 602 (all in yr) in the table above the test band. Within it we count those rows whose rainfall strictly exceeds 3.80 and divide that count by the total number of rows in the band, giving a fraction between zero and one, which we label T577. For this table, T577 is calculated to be 0.40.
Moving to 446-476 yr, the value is 0.33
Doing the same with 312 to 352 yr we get 0.75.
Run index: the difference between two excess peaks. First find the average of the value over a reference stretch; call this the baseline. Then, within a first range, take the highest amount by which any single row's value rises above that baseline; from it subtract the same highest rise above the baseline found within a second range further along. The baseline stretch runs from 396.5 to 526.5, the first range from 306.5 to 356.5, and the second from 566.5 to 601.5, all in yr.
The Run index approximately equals 0.13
